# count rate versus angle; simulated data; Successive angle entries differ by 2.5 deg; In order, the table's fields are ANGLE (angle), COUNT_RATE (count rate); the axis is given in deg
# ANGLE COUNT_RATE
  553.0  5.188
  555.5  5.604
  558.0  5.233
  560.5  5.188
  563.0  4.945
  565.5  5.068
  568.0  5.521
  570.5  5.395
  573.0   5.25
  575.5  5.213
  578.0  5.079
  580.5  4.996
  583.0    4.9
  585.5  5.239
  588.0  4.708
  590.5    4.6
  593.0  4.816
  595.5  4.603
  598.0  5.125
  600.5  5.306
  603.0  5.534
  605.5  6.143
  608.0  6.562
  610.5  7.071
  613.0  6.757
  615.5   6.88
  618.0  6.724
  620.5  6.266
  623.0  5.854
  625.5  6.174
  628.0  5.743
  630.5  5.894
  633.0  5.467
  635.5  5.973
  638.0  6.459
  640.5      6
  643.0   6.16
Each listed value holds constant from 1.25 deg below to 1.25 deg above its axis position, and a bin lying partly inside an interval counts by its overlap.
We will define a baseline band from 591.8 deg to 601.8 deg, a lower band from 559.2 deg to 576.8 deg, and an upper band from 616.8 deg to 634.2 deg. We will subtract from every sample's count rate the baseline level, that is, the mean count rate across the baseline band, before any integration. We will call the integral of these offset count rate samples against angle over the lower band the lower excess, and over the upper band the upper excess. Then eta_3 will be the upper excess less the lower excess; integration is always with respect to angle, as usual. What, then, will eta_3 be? 14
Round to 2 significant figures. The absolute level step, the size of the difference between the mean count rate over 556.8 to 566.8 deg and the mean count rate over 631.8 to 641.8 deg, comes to 0.87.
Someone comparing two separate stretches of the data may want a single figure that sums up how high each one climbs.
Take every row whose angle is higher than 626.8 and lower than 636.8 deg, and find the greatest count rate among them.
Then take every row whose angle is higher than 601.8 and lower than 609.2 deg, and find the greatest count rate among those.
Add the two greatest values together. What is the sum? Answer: 12.5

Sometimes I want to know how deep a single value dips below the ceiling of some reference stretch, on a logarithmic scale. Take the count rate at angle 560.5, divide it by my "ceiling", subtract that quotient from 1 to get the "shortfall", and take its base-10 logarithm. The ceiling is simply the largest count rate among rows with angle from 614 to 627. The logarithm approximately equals -0.61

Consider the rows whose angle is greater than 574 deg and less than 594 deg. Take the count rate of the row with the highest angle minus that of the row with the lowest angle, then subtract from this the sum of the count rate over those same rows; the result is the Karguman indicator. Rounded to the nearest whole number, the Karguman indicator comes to -40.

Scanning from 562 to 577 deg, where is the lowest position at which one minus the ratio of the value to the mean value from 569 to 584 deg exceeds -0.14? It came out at 563.0 deg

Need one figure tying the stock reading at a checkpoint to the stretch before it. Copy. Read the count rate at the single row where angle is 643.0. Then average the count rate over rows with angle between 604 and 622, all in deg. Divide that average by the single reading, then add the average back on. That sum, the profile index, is 7.7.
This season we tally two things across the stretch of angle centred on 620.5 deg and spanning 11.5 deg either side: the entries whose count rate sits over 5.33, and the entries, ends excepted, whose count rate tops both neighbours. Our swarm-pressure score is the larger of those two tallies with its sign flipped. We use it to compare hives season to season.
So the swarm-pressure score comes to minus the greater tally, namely -9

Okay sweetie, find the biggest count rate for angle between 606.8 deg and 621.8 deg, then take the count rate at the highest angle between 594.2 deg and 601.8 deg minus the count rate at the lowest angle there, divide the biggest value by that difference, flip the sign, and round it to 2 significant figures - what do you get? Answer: -10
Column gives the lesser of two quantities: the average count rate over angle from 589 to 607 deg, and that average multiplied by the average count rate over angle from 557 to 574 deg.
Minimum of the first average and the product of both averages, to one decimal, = 5.2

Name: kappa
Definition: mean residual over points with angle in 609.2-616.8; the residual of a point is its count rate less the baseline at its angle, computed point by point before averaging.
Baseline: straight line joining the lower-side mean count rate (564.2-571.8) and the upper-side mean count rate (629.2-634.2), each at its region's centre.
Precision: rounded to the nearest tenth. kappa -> 1.3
